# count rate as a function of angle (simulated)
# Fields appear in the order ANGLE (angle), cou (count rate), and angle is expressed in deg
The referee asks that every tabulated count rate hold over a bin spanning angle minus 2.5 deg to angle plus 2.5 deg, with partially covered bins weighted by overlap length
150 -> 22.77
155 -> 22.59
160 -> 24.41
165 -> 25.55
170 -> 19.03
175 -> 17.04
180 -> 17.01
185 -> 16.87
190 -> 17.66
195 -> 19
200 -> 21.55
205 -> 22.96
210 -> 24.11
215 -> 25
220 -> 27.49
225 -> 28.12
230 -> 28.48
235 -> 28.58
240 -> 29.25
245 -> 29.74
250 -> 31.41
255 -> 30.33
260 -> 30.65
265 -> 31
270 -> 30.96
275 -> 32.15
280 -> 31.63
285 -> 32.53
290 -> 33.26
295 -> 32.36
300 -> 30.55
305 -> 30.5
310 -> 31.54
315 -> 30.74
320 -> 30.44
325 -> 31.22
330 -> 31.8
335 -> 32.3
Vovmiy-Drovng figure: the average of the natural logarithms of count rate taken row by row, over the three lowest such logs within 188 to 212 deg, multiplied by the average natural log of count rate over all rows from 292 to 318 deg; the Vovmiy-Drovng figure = 10.2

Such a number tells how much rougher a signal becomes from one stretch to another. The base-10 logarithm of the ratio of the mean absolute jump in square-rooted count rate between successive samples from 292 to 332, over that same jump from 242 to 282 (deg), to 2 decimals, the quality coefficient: 0.01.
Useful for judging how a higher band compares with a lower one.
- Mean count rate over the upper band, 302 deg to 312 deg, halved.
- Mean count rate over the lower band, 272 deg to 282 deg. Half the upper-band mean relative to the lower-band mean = 0.486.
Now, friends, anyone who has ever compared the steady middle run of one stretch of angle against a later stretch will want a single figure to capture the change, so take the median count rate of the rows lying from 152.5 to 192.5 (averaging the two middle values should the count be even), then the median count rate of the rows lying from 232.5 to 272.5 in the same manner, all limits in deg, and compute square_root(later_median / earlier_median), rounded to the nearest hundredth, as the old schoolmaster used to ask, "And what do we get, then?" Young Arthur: 1.29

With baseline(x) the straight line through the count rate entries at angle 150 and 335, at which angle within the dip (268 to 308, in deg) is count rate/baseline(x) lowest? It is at 305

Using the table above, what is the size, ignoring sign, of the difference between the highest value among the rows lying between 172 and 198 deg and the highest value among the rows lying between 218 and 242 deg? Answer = 10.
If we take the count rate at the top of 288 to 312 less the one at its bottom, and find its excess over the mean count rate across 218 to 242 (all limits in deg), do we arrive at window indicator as -30.1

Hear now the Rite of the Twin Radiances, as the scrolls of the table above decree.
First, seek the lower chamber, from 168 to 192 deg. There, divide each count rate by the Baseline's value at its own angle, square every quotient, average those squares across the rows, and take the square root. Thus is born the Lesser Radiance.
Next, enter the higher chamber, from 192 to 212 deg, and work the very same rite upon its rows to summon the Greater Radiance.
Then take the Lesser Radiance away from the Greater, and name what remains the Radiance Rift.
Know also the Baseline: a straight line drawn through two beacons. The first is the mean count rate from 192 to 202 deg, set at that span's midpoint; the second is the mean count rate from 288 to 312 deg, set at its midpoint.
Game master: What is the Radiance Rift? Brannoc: 0.09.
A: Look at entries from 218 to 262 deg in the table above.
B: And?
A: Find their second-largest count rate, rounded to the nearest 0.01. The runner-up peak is 30.65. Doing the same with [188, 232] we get 28.12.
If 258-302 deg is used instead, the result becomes 32.53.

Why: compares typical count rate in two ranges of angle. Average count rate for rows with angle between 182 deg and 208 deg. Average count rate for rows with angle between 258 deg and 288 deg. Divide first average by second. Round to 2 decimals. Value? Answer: 0.62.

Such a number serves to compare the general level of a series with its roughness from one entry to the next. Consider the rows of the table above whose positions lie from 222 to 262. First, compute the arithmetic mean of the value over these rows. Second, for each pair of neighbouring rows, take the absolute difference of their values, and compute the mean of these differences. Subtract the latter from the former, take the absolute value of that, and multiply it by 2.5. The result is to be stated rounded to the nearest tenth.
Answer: 72.2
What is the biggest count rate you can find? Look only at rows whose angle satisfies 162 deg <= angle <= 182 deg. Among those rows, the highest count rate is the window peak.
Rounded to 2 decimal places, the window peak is 25.55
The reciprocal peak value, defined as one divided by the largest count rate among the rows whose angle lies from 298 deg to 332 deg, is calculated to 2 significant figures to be 0.031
